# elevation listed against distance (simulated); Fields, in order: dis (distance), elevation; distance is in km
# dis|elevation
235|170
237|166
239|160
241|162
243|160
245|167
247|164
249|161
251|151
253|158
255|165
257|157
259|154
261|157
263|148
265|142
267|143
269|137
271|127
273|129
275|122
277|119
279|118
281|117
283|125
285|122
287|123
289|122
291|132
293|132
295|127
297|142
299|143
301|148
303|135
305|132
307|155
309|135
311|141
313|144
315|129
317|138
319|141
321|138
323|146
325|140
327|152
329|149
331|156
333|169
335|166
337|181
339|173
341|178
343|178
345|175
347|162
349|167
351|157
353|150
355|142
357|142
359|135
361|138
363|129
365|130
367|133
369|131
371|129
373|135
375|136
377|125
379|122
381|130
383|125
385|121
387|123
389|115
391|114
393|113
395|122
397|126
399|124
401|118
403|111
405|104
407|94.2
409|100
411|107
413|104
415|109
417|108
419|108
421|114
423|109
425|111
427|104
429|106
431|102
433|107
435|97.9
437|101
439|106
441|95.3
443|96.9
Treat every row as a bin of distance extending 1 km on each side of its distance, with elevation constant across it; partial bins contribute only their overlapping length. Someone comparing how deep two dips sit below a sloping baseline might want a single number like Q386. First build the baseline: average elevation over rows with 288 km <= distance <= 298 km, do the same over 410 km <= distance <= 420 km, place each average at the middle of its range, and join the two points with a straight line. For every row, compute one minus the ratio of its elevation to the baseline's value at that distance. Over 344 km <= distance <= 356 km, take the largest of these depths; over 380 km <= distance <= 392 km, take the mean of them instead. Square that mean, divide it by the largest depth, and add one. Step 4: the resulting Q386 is 1.0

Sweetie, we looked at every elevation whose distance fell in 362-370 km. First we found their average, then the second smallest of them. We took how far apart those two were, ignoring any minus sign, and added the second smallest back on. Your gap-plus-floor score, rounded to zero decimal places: 131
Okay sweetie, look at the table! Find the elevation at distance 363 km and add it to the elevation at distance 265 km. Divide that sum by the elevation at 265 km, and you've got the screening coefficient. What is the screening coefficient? 1.91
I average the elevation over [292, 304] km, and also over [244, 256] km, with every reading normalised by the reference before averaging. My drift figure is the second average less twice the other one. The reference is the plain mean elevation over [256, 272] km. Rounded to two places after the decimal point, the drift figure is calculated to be -0.79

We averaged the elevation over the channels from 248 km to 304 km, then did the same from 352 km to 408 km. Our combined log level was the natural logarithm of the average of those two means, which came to 4.88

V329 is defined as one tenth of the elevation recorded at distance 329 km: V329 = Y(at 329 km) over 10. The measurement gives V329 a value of 14.9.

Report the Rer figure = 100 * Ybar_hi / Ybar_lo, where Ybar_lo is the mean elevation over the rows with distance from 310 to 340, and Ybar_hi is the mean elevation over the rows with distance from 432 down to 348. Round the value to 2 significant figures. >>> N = 81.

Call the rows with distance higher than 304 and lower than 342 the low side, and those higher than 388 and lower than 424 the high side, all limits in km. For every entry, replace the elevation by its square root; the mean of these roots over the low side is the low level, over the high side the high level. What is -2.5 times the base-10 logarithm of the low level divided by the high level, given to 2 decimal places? -0.16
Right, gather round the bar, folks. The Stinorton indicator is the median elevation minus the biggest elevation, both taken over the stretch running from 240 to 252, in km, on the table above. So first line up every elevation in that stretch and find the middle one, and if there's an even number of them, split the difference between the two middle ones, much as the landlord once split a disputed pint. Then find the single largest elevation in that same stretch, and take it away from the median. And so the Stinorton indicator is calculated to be -5.5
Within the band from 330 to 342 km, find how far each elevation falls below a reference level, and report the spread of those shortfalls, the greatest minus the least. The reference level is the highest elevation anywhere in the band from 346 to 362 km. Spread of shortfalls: 25.0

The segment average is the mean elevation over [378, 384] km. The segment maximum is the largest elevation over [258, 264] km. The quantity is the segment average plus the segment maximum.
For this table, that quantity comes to 283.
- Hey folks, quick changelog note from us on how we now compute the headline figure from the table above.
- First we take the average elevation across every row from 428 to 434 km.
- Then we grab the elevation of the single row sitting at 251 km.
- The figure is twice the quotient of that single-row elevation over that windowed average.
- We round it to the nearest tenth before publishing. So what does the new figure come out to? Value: 2.9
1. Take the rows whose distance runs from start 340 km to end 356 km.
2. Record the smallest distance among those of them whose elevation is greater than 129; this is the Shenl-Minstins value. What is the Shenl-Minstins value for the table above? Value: 341 km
